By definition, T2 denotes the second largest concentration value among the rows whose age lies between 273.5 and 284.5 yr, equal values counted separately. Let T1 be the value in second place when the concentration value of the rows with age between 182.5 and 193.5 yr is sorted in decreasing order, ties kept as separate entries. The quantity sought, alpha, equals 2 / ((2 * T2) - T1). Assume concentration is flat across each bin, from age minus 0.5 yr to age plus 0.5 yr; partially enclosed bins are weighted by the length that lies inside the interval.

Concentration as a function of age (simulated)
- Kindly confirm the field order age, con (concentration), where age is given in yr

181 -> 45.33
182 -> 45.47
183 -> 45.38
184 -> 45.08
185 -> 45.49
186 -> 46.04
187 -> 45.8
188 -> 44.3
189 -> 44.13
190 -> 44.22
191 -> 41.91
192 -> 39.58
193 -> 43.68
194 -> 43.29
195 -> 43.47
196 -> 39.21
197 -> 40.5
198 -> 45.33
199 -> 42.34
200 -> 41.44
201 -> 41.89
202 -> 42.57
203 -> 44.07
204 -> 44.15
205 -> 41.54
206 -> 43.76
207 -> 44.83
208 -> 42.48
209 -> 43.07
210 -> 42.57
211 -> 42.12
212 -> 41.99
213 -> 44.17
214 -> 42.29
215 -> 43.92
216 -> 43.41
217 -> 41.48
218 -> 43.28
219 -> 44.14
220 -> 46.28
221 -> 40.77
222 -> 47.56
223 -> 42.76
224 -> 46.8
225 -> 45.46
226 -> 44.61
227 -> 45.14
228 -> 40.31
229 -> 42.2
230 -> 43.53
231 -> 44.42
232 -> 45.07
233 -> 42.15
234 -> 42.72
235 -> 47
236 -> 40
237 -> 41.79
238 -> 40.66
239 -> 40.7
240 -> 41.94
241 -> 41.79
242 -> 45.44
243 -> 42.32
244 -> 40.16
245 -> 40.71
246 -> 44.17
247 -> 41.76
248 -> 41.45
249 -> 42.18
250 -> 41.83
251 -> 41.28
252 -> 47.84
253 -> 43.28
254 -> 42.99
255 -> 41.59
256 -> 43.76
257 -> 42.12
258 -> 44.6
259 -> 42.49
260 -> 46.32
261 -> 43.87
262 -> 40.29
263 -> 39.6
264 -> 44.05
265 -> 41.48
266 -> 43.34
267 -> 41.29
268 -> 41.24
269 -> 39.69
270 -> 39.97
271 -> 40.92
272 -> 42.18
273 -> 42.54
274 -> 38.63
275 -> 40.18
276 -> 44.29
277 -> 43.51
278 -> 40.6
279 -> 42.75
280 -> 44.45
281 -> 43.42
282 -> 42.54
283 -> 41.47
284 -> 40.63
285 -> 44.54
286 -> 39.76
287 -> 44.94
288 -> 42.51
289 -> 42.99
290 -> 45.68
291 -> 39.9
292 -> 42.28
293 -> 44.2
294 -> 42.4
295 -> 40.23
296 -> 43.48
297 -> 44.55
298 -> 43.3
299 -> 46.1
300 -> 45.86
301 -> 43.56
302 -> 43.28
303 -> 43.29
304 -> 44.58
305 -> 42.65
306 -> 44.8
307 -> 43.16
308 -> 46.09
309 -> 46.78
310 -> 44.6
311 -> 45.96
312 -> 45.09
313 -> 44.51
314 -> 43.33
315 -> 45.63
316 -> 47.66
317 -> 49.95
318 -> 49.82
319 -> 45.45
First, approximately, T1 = 45.8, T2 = 44.29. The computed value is 0.0468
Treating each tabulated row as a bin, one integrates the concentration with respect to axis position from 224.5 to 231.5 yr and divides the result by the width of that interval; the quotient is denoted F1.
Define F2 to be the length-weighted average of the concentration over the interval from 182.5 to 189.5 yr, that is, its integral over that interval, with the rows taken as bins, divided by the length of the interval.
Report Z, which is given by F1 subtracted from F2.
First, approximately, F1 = 43.7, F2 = 45.2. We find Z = 1.5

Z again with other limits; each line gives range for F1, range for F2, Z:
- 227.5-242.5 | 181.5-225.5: 0.9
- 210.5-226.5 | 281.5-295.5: -1.4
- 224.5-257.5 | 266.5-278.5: -1.5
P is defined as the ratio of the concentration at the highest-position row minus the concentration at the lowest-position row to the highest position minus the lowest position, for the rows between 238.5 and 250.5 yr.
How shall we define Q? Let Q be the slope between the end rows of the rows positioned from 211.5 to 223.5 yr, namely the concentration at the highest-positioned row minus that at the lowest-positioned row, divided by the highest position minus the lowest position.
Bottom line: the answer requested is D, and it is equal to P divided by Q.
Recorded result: 1.5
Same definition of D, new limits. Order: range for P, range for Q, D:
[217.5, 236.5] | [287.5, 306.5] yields -1.4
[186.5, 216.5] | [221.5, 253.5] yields 0.6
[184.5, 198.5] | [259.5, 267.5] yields 0.0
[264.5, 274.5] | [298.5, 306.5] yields 1.7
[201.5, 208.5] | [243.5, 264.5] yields -0.1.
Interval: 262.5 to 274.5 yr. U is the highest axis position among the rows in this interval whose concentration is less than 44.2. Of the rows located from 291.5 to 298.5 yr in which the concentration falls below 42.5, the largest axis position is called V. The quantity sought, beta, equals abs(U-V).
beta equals 21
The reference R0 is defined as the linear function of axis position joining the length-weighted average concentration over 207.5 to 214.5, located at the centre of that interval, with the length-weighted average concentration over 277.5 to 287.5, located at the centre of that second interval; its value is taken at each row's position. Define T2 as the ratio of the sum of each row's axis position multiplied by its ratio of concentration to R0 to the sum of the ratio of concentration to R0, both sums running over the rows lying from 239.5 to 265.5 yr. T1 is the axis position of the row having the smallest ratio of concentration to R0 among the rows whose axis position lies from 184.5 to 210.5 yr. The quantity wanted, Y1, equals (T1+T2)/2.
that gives 224.3 yr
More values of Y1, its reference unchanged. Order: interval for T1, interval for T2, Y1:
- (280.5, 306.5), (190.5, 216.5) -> 244.8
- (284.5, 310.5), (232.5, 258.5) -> 265.8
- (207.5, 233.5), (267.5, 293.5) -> 254.3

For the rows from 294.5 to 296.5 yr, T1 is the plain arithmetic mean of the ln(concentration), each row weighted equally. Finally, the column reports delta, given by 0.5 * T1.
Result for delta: 1.867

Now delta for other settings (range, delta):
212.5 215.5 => 1.886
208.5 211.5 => 1.876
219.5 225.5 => 1.902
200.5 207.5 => 1.883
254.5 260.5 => 1.886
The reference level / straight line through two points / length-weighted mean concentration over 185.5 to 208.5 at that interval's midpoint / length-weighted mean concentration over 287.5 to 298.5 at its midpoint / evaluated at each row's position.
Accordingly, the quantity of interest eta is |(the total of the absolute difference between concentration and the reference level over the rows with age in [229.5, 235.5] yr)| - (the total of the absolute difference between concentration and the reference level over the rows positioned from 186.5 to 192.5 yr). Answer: -1.6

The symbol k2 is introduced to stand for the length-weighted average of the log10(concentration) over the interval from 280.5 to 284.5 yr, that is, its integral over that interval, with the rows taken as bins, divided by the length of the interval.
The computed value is 1.62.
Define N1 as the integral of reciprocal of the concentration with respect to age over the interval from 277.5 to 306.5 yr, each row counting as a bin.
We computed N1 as 0.7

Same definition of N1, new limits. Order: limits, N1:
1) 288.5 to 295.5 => 0.2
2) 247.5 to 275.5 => 0.7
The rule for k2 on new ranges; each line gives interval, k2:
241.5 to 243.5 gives 1.64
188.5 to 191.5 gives 1.64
